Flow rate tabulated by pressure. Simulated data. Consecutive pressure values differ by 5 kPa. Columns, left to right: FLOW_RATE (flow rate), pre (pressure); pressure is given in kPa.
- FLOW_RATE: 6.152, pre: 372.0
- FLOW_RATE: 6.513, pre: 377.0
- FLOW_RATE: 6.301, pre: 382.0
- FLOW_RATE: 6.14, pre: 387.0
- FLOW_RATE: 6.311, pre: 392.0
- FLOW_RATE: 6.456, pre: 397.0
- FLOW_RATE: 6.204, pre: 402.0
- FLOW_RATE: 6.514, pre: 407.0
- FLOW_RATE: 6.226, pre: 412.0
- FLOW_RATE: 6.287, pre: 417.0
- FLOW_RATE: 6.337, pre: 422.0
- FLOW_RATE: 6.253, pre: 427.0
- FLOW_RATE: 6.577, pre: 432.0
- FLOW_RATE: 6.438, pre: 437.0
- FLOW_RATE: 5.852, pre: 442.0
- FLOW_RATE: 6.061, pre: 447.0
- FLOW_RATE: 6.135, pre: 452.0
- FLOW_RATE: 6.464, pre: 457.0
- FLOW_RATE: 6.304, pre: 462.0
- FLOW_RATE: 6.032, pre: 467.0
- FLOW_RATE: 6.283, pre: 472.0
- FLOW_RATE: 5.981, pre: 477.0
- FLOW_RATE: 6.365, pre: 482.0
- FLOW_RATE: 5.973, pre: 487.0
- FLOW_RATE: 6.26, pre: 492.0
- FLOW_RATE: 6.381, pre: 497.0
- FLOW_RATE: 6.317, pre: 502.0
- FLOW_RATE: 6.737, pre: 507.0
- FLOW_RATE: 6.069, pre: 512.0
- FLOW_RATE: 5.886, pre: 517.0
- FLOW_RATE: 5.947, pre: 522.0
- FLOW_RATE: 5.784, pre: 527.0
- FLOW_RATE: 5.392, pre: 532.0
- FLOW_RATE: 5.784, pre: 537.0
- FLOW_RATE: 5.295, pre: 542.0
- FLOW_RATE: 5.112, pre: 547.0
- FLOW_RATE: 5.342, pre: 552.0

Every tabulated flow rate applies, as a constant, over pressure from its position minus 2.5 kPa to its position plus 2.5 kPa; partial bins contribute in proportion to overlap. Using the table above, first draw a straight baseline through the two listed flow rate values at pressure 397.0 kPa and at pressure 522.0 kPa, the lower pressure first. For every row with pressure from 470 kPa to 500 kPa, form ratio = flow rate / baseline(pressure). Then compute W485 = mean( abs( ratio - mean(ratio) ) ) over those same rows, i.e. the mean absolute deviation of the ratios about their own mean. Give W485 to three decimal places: 0.026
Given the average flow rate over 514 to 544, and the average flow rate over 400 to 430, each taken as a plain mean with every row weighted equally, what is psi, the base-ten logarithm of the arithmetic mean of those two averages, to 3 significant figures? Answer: 0.778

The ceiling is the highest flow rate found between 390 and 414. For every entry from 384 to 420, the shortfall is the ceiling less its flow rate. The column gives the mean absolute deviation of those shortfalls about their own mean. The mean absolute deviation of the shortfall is 0.10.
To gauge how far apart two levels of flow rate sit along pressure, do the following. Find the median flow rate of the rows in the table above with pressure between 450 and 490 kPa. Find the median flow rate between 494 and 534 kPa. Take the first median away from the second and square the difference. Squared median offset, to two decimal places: 0.04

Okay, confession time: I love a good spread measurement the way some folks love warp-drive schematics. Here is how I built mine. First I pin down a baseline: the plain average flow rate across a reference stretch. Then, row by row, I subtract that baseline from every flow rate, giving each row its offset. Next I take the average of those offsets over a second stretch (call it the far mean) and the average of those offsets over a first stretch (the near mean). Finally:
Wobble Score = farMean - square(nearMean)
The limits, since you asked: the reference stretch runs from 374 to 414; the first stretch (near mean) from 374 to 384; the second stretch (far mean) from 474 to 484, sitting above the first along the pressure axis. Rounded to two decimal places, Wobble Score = -0.17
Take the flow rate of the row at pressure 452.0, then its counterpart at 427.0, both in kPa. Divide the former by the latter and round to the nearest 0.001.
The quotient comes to 0.981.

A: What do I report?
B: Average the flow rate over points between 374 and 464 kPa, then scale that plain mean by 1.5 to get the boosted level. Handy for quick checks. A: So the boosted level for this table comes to 9.45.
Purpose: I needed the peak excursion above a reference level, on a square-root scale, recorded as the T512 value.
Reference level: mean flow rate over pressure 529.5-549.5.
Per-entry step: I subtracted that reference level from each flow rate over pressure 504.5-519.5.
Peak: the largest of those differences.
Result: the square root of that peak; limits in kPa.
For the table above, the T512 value 1.16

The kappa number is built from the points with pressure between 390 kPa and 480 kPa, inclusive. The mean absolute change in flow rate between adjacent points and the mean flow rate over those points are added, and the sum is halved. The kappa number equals 3.24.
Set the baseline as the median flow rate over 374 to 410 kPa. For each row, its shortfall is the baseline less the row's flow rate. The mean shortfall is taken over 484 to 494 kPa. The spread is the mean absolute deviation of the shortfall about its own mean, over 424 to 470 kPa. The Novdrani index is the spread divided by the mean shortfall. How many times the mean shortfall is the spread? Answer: 1.0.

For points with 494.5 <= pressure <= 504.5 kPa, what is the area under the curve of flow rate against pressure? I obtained 63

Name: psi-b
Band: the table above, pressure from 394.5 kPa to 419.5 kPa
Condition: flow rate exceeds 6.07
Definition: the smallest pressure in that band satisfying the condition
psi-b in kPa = 397.0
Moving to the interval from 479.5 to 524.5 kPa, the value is 482.0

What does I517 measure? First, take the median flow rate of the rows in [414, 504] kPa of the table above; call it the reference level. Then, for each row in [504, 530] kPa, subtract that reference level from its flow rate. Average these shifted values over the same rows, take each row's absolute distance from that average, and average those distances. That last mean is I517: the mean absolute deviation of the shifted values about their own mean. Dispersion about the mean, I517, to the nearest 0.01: 0.26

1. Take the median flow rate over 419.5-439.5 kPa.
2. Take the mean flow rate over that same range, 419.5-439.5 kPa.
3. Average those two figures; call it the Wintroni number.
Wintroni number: 6.4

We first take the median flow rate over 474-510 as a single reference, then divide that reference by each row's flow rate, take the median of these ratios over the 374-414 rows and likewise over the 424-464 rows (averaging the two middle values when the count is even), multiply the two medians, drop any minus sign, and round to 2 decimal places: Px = 1.01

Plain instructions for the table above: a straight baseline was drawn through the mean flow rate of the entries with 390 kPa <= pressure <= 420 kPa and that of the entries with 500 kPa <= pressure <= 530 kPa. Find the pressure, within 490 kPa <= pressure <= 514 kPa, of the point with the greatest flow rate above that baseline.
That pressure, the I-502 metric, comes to 507.0 kPa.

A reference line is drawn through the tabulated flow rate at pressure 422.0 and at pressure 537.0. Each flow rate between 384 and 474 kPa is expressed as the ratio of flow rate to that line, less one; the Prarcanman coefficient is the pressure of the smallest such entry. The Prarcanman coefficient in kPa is 442.0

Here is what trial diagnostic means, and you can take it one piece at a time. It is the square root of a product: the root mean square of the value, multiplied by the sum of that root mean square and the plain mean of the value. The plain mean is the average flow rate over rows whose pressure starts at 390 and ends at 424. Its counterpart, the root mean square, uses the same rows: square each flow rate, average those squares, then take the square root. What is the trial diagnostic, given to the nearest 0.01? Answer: 8.96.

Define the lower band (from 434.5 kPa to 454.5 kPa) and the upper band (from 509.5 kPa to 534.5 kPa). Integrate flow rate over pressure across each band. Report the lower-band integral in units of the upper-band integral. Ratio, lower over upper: 0.8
